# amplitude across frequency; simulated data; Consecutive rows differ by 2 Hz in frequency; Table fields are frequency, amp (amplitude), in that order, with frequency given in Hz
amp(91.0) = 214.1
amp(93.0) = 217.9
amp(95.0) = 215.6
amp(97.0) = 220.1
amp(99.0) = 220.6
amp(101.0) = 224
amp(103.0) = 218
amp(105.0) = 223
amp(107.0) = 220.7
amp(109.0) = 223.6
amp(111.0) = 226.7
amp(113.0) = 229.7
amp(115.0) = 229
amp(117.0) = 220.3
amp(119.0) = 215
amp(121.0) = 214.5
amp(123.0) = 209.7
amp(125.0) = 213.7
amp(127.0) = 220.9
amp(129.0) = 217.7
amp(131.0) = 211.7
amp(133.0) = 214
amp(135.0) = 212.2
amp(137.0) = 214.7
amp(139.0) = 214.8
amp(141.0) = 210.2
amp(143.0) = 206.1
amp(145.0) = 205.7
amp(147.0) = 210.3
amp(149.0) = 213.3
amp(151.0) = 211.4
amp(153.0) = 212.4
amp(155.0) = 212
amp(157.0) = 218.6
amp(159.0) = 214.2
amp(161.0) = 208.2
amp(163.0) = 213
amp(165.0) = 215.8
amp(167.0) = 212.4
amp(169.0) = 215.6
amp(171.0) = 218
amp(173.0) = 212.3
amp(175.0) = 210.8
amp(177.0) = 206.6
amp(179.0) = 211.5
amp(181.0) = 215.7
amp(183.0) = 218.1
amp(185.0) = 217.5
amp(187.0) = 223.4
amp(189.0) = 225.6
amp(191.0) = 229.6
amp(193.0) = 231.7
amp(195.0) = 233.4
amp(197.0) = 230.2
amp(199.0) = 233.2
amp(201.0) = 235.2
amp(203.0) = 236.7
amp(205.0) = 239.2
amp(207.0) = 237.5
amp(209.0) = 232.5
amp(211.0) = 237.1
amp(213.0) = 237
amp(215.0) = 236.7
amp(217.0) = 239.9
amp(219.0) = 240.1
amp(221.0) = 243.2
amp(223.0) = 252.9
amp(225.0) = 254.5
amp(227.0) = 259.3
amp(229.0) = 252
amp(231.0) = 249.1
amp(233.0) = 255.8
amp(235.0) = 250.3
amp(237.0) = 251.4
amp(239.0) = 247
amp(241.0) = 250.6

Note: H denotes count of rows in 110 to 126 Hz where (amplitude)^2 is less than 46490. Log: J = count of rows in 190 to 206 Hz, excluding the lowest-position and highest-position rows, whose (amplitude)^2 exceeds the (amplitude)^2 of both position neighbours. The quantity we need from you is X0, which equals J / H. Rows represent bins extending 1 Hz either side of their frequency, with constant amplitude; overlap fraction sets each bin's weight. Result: 0.25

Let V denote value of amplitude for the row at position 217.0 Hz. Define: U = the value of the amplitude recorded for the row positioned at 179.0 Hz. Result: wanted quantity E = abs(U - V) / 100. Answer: 0.28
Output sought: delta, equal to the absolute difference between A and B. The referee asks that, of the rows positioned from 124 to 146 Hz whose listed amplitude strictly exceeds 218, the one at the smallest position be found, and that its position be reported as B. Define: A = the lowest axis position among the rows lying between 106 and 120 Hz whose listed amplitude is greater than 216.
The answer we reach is 20 Hz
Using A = 107.0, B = 127.0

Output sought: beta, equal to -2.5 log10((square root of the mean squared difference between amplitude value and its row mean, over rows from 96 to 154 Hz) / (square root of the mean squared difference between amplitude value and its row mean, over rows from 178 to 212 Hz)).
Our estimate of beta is 0.3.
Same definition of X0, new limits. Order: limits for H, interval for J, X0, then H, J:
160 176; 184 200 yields 0.17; 6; 1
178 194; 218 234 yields 1.00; 1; 1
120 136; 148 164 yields 0.33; 6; 2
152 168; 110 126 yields 0.17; 6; 1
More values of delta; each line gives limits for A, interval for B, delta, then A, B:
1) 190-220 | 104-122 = 86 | 191.0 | 105.0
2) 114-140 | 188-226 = 74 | 115.0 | 189.0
